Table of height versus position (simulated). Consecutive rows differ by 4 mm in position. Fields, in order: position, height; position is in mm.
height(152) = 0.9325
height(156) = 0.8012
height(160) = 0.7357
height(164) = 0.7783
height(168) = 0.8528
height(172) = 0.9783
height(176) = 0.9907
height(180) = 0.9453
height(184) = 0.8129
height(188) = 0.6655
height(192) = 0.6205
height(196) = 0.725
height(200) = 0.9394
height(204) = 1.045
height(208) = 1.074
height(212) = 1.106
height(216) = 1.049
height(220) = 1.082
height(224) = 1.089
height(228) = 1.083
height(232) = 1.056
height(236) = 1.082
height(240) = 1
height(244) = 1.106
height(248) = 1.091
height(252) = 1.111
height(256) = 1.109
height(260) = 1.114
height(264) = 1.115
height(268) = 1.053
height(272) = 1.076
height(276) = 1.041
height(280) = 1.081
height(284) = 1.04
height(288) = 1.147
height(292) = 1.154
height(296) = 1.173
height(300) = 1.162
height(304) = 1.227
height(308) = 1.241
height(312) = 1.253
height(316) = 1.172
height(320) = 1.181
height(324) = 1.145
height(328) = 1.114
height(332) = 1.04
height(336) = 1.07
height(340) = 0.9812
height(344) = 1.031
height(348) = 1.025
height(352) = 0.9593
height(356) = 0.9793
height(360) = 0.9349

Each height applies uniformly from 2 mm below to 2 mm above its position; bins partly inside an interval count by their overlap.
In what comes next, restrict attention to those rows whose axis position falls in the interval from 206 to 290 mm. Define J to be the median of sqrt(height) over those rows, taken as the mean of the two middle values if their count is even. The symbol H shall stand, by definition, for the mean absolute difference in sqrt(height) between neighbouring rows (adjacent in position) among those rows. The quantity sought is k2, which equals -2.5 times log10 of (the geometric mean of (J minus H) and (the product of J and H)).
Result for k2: 2.16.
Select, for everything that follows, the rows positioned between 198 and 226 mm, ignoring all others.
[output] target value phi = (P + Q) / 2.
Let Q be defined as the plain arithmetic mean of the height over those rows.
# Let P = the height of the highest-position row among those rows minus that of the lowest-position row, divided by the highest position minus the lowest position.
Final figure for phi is 0.53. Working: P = 0.006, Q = 1.05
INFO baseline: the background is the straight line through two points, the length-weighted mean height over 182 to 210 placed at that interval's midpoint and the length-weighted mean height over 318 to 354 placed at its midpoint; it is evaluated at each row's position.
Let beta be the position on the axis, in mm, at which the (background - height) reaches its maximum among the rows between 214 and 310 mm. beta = 284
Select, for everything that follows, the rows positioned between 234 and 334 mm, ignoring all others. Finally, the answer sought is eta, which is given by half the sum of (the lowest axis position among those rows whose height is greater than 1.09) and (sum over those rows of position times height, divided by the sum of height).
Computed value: 264.4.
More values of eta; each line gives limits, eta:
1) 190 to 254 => 217.8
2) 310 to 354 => 321.5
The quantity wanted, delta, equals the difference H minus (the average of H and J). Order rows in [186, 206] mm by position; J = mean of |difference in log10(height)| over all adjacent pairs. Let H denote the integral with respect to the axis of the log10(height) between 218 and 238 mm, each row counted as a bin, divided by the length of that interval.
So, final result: -0.016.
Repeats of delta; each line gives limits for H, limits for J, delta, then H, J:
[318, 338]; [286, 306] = 0.018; 0.045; 0.009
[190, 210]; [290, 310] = -0.037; -0.065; 0.010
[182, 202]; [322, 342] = -0.076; -0.128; 0.023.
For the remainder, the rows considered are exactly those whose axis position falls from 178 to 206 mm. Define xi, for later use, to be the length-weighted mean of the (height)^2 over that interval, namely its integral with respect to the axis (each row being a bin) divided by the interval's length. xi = 0.7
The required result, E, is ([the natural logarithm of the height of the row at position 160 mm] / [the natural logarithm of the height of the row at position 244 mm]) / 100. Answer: -0.030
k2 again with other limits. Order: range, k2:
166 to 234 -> 1.80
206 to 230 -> 2.32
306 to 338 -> 2.10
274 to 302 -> 2.12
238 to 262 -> 2.26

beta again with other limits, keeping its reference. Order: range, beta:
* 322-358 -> 352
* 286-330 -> 328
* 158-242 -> 192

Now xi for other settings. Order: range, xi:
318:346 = 1.2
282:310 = 1.4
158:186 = 0.8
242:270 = 1.2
